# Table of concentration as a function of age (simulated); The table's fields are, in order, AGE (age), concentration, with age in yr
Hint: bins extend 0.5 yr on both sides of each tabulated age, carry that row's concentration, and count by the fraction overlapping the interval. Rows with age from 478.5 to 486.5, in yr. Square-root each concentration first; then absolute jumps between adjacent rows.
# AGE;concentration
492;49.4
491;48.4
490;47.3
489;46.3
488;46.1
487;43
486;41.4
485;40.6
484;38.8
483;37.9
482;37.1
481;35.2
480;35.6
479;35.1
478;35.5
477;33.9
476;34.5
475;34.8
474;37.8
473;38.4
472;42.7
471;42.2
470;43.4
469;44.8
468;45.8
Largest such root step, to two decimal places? 0.16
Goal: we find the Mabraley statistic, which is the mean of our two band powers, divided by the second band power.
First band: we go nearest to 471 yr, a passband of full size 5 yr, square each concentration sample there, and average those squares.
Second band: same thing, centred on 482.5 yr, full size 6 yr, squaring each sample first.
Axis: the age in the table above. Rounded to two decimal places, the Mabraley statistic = 1.14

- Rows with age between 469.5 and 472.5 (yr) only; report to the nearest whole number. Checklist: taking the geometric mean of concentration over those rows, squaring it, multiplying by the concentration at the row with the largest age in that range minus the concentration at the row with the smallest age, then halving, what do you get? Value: -640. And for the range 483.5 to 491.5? 9235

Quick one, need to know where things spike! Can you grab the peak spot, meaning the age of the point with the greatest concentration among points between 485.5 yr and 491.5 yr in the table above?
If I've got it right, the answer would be 491 yr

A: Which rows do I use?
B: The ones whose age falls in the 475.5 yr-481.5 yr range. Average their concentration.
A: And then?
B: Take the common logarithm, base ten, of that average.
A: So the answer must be 1.54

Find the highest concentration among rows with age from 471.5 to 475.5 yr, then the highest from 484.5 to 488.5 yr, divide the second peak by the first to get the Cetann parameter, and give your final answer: 1.1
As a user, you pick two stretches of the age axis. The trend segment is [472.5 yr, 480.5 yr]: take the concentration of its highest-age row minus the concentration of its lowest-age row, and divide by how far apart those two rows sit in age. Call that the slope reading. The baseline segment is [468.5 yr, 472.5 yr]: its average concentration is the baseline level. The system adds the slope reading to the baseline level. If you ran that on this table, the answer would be 43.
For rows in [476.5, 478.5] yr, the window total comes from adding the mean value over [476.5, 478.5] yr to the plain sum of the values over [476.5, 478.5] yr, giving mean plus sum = 104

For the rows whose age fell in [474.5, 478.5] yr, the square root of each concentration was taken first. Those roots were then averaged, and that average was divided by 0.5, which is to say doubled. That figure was 11.8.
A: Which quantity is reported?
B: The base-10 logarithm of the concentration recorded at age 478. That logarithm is 1.55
